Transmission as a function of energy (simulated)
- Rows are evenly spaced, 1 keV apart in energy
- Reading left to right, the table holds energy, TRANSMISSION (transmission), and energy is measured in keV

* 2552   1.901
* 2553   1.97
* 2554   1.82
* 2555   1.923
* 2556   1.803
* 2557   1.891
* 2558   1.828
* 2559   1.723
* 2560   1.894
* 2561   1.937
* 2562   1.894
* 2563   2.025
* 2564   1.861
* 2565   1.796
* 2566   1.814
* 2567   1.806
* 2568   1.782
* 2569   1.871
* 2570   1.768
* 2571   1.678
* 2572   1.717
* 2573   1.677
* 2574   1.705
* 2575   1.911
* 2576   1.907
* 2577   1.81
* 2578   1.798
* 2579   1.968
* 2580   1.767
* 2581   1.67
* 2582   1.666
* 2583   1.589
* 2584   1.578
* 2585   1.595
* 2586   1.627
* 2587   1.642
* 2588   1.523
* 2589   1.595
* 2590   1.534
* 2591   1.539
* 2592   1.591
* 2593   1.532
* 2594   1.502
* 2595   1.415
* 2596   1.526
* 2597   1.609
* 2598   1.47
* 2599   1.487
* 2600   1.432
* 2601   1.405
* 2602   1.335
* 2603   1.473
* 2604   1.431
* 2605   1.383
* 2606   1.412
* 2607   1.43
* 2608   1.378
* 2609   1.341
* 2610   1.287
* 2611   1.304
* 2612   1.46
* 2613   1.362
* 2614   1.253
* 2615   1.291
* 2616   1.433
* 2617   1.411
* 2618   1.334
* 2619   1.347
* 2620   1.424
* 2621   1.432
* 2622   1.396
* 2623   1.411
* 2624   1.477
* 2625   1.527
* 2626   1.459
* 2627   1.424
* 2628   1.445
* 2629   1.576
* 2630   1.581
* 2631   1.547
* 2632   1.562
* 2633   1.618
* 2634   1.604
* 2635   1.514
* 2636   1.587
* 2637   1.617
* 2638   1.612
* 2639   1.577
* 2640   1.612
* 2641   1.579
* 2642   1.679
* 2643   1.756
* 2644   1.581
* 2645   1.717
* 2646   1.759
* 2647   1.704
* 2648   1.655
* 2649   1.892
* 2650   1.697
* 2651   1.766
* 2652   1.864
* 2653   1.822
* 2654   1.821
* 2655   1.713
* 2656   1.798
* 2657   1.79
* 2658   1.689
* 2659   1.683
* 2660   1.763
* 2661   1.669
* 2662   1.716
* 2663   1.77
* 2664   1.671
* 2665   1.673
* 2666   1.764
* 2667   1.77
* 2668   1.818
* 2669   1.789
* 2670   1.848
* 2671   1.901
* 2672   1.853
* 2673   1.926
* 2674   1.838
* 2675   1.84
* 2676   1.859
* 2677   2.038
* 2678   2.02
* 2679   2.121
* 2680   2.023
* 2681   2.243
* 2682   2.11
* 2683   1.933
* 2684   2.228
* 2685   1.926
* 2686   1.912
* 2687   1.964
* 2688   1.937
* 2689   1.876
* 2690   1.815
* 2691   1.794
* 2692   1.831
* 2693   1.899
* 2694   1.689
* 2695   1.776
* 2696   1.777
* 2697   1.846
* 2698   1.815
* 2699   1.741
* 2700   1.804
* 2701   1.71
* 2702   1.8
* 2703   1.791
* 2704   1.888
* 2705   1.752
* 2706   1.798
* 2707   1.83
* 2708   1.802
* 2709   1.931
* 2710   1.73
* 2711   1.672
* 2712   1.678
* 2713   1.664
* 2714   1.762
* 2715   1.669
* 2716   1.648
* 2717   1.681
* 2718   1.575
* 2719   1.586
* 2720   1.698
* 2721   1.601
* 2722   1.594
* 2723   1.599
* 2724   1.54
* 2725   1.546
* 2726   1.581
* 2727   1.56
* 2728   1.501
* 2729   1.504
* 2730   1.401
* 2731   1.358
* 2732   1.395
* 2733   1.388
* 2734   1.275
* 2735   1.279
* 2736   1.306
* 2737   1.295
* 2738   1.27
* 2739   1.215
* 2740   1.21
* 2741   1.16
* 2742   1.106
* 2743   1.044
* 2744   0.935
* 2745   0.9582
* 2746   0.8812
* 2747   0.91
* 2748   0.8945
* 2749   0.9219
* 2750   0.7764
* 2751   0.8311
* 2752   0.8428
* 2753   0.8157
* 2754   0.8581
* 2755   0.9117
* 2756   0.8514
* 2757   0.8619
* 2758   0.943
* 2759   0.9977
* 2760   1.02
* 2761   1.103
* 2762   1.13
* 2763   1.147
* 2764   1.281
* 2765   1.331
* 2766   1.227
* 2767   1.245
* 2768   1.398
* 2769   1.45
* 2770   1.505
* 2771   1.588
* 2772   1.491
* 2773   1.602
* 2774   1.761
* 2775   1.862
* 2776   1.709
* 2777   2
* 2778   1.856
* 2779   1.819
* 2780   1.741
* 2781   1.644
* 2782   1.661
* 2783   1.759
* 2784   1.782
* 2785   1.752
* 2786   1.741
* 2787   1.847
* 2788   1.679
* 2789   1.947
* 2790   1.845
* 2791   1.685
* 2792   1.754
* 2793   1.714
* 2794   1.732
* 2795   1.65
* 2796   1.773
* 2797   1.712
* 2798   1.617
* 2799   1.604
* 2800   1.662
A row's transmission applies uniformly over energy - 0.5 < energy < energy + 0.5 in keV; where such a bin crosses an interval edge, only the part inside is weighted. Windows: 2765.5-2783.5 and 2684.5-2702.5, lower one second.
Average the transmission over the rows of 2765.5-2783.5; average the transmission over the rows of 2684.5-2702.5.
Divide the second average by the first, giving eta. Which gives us 1.12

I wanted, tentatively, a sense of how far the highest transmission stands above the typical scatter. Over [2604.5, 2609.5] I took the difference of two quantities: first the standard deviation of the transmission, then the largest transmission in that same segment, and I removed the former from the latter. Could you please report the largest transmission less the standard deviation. 1.40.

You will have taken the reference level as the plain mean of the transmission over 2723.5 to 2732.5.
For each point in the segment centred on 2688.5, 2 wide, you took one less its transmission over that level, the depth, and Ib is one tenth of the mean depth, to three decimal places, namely -0.028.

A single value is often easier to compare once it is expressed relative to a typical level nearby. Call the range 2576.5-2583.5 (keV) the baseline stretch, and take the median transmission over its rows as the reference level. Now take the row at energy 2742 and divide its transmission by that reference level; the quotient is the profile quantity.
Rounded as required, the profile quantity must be 0.63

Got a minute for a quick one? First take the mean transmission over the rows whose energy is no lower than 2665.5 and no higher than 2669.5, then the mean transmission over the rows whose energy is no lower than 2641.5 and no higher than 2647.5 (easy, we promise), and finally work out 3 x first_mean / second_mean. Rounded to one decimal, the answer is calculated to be 3.2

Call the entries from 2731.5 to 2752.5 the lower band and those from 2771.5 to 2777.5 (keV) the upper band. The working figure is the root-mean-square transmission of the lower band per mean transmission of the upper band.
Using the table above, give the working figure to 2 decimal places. 0.64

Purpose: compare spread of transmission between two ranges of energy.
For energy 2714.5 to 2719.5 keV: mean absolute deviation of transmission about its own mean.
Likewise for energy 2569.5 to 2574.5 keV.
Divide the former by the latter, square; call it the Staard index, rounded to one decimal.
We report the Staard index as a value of 2.3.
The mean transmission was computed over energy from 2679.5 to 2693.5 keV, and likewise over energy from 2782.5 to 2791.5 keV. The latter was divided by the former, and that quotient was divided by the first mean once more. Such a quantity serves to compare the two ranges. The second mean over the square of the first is 0.46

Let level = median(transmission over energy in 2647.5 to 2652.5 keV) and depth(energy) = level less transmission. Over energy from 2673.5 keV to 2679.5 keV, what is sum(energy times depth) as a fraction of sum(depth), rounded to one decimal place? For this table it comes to 2677.5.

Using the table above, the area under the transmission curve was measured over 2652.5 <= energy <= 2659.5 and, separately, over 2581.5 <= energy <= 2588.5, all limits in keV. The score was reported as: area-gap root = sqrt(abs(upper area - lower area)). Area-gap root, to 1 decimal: 1.0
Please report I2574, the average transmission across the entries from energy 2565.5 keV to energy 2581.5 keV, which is 1.8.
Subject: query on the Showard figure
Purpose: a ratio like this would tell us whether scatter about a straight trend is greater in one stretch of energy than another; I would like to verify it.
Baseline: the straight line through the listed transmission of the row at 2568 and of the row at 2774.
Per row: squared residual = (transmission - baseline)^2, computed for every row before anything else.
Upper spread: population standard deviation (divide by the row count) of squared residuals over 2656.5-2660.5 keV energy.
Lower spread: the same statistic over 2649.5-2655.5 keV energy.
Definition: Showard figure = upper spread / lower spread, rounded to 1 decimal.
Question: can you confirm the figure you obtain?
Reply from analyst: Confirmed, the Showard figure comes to 1.4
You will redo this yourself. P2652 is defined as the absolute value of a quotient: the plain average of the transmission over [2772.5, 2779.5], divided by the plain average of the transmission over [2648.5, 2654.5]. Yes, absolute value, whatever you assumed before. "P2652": 1.00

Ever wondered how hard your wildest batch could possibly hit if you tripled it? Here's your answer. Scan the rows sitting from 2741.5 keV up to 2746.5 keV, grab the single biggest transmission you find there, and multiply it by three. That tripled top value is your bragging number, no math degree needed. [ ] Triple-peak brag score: 3.3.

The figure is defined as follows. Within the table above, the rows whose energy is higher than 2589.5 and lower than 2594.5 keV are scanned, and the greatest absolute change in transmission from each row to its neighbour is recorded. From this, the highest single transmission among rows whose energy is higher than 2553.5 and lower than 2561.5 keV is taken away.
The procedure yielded -1.88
